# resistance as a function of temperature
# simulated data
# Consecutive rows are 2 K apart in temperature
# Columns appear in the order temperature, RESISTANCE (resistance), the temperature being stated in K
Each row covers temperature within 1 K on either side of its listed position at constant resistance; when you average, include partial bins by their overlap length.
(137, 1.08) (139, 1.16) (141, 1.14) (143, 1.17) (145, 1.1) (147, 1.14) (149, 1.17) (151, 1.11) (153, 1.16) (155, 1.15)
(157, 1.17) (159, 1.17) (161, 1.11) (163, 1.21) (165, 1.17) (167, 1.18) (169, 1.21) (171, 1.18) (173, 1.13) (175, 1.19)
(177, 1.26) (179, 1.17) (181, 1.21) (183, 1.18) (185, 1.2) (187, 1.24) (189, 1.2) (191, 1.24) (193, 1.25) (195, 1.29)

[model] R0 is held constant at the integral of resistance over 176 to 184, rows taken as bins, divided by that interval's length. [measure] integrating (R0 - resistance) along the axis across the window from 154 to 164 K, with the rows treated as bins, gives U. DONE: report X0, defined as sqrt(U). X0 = 0.66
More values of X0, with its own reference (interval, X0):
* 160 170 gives 0.54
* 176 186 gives 0.10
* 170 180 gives 0.44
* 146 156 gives 0.77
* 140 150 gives 0.78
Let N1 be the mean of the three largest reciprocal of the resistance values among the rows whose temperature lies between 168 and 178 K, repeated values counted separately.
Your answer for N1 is 0.86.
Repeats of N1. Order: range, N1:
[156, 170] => 0.87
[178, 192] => 0.85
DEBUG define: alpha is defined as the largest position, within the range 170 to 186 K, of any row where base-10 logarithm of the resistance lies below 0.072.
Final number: 183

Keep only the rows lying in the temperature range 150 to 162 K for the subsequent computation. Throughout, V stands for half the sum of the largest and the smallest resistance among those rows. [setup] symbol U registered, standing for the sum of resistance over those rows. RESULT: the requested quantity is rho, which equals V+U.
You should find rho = 8.01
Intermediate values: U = 6.87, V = 1.14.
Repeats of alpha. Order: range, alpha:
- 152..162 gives 161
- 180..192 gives 183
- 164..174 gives 173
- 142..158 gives 157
